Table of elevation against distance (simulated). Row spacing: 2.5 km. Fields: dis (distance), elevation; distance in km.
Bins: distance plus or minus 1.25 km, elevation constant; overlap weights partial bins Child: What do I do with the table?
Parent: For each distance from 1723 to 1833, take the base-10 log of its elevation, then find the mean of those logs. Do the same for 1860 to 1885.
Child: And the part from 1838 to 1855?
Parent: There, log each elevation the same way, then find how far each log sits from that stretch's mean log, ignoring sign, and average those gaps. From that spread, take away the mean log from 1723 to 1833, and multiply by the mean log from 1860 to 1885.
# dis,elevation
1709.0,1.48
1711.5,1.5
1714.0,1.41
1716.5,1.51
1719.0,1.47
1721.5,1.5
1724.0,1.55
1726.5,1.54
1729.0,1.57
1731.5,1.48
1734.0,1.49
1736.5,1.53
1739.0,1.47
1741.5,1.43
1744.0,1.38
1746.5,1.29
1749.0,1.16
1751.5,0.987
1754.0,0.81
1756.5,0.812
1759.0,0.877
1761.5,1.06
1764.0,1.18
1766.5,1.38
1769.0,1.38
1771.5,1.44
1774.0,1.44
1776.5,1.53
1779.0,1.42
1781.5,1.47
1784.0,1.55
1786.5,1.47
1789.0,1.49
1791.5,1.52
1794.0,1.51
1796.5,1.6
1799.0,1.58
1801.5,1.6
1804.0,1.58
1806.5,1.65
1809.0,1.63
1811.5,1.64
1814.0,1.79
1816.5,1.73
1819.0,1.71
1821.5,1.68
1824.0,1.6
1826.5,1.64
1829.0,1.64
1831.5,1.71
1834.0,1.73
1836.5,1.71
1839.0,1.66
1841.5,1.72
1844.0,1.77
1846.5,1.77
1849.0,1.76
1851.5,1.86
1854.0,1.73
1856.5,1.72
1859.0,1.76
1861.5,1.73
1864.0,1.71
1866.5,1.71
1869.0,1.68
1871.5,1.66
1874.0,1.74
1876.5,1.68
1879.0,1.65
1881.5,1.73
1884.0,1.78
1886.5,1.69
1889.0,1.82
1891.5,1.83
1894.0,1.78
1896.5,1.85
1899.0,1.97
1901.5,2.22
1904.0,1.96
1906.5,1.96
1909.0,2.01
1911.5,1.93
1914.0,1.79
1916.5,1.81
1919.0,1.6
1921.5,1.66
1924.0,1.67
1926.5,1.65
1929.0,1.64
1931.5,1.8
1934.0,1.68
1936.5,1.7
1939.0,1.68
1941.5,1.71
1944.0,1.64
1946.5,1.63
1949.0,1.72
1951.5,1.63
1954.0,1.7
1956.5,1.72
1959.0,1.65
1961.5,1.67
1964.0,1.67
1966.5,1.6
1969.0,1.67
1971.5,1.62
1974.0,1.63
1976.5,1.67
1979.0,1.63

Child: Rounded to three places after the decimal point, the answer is -0.034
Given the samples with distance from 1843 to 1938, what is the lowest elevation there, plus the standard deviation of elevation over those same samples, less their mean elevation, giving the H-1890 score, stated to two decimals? -0.05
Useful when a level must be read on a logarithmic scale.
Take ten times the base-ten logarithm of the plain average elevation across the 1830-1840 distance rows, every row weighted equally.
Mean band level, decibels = 2.3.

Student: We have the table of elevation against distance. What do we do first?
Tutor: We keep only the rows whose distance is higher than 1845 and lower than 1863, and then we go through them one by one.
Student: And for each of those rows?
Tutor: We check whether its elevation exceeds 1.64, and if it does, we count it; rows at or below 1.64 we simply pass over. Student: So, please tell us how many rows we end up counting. 7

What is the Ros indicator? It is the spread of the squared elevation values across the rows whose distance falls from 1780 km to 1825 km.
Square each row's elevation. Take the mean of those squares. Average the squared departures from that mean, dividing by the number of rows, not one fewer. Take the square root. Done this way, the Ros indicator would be 0.29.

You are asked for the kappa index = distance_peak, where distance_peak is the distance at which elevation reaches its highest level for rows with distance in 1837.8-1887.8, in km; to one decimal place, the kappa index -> 1851.5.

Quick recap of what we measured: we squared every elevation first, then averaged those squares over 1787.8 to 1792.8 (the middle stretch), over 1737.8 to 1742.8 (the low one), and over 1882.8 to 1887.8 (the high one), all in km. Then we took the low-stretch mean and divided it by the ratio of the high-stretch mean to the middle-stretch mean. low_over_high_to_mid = 1.6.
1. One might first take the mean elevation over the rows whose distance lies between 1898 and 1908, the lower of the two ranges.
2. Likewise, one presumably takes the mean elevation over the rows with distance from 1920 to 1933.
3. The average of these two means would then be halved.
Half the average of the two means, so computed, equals 0.928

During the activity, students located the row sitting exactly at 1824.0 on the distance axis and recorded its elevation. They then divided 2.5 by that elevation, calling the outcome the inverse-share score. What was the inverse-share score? 1.56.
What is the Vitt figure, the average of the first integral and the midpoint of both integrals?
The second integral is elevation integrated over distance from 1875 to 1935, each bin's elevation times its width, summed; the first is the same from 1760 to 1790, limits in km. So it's 58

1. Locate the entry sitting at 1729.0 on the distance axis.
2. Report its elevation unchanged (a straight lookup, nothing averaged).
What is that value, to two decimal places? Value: 1.57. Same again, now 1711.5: 1.50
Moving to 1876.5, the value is 1.68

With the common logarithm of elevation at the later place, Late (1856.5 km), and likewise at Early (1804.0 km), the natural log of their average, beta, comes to -1.53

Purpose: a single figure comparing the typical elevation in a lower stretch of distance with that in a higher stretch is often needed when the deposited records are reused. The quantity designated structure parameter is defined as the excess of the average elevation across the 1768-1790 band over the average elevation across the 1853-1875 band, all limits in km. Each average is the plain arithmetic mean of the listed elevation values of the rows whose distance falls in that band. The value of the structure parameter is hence -0.25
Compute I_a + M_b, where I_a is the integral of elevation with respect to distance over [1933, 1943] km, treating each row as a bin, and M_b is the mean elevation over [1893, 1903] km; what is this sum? 18.9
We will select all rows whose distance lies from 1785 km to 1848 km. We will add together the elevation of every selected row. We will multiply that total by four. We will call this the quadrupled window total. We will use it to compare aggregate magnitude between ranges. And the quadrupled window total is 165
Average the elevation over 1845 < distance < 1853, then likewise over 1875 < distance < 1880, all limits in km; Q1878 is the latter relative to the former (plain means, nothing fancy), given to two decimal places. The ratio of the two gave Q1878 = 0.93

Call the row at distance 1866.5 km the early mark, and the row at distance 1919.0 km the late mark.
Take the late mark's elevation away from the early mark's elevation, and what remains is 0.11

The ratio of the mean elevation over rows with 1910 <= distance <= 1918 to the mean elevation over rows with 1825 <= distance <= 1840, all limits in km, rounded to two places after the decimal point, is 1.10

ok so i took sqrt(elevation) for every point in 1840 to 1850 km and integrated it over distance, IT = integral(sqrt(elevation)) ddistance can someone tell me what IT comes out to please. 13.2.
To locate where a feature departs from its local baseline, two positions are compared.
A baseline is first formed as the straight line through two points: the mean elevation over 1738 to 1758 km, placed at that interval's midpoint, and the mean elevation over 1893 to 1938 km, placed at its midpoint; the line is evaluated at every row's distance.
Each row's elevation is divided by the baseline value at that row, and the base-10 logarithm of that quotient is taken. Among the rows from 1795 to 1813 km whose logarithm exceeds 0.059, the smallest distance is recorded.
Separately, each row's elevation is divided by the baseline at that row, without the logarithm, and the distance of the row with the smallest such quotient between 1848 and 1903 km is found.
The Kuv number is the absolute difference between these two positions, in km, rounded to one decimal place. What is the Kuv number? 82.5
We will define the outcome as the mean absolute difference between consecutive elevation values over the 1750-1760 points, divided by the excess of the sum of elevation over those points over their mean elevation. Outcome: 0.031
